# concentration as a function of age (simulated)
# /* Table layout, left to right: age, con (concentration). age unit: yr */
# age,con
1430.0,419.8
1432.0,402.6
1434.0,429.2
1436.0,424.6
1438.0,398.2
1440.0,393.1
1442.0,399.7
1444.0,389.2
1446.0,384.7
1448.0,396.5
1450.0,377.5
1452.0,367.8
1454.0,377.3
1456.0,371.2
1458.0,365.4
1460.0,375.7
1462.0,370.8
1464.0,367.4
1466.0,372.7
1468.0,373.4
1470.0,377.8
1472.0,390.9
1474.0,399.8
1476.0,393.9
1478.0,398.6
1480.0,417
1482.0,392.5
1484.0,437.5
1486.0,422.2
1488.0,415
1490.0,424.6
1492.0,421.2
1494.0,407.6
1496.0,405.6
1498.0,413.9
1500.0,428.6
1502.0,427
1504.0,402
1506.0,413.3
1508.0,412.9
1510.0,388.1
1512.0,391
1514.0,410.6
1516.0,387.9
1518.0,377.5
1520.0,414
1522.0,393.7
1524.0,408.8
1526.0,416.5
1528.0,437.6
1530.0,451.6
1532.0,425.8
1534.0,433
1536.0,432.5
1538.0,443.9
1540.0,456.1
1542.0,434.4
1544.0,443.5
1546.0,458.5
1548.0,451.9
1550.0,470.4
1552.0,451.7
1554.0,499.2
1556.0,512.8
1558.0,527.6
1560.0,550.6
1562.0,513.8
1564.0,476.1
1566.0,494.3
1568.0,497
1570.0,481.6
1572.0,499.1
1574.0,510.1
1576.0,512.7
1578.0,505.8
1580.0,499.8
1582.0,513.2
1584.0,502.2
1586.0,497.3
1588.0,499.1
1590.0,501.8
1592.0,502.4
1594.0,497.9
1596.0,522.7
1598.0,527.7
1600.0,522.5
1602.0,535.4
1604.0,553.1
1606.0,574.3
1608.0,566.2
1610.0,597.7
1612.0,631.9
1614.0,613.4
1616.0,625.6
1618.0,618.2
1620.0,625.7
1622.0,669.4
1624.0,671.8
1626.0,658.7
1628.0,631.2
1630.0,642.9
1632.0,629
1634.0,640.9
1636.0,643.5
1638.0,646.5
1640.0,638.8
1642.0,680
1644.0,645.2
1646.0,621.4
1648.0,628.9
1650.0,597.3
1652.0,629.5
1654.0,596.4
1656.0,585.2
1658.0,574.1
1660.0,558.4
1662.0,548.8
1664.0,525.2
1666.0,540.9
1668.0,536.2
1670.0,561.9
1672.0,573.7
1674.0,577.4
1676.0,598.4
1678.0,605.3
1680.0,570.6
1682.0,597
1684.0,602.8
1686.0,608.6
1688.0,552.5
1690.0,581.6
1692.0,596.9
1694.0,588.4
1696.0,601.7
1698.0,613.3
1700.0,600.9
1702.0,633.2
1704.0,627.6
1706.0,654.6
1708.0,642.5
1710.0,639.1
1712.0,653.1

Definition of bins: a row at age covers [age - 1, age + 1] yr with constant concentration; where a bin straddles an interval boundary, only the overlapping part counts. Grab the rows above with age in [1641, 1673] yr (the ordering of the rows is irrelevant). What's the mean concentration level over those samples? 588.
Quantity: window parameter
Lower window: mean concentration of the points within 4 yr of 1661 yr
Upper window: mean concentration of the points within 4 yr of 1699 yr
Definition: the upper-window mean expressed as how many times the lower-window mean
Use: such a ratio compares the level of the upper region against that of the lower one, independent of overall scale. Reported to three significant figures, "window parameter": 1.11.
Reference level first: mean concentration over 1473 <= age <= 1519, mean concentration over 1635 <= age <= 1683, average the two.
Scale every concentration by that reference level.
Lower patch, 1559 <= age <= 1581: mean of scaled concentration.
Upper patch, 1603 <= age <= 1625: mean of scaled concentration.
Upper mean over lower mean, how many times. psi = 1.22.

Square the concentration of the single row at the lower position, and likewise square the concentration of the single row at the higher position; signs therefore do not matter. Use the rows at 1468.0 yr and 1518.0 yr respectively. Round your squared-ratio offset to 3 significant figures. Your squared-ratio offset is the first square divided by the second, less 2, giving -1.02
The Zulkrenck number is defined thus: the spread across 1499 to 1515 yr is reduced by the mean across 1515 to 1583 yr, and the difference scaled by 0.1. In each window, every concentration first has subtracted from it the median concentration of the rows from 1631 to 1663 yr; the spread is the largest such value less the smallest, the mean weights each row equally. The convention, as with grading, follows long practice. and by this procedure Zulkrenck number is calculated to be 21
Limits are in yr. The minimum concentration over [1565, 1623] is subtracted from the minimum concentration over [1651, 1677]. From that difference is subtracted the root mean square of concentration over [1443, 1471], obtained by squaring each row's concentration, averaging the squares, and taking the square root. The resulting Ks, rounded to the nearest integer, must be -333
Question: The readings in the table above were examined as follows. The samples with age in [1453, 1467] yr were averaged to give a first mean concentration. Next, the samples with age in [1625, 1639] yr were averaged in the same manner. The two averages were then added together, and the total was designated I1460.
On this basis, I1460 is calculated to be 1013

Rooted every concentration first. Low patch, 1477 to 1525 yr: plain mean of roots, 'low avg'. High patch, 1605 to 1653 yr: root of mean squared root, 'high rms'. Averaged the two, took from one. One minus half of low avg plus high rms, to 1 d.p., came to -21.7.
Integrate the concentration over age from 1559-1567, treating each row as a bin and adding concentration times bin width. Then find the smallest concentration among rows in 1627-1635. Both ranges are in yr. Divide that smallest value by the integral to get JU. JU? 0.155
